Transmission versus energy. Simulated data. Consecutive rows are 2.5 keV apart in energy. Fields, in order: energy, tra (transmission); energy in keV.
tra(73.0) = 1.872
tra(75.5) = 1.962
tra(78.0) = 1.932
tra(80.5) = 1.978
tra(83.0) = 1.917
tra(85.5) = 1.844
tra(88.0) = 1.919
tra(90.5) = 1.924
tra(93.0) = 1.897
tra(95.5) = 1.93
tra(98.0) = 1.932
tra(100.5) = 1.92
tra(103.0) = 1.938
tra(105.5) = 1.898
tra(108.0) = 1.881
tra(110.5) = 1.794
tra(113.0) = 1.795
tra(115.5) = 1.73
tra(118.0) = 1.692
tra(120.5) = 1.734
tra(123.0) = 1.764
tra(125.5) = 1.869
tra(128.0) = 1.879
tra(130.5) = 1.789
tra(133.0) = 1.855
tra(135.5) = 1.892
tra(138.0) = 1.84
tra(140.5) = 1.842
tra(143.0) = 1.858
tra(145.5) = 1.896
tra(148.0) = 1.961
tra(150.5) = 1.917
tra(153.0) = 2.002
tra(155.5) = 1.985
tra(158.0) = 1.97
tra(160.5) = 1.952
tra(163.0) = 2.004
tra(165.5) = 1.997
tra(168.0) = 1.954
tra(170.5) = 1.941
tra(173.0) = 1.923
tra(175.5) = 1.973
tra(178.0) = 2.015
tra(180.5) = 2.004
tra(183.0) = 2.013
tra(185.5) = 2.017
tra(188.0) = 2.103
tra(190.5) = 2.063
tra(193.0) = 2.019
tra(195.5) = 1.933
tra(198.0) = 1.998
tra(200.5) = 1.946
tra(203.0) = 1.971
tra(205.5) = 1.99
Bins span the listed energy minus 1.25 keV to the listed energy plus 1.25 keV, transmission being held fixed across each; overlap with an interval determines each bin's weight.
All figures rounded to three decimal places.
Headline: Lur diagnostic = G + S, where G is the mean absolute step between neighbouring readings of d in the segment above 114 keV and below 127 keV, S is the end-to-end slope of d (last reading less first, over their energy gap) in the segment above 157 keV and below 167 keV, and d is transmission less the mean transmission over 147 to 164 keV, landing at 0.057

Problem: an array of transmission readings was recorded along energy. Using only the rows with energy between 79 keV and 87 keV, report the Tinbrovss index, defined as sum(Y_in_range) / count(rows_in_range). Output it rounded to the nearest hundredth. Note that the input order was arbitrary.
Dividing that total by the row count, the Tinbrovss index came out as 1.91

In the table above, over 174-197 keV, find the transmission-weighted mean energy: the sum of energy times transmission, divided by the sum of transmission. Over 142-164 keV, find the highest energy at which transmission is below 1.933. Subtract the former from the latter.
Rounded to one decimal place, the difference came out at -35.0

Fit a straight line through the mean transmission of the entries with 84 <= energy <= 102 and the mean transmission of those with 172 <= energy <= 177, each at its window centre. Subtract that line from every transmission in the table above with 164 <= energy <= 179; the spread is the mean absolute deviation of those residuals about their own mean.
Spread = 0.0272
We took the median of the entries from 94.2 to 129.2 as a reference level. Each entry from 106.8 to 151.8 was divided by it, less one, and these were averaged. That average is -0.022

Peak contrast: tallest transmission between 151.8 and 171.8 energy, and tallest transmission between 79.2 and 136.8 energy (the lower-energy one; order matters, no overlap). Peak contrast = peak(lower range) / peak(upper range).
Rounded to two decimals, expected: 0.99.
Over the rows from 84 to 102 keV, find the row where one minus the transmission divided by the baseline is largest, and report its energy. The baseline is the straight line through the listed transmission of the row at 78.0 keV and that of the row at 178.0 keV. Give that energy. 85.5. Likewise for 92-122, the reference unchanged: 118.0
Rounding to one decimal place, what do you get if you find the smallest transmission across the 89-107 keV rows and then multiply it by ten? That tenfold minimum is 19.0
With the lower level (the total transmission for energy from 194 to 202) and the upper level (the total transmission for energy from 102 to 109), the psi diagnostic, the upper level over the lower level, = 0.97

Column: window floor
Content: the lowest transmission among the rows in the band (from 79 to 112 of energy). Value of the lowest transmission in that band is 1.794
